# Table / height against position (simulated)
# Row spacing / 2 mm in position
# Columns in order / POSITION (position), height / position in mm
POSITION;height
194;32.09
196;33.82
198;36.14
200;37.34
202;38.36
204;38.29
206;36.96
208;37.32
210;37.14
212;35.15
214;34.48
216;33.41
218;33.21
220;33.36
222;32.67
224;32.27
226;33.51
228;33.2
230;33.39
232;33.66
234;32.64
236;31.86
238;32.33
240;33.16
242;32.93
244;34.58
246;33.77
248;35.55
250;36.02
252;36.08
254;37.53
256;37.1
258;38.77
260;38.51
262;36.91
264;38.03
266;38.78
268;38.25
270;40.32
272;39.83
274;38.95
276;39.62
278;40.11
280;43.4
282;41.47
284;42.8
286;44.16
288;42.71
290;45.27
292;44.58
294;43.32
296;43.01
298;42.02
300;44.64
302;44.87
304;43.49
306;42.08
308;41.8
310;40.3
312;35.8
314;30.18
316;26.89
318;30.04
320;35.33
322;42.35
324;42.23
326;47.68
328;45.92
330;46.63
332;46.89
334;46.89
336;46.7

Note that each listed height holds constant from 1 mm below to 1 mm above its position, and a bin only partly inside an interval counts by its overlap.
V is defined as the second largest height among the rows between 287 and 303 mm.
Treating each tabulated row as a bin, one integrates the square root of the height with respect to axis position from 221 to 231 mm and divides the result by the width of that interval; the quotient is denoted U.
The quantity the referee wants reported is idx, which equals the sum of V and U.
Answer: 51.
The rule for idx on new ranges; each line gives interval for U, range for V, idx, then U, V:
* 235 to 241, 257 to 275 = 46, 5.70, 39.83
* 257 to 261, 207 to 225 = 43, 6.22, 37.14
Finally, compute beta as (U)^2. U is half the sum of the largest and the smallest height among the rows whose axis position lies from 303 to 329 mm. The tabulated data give 1390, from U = 37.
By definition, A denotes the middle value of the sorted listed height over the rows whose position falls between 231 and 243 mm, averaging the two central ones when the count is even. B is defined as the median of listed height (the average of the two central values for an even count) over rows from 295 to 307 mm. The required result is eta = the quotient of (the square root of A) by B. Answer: 0.132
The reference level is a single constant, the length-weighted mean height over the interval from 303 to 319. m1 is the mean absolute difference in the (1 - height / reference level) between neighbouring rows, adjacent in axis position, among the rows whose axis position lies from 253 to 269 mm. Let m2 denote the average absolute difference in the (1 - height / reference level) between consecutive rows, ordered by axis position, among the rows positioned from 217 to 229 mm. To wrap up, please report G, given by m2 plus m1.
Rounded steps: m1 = 0.025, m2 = 0.015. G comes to 0.040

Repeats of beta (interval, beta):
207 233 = 1211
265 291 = 1744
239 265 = 1285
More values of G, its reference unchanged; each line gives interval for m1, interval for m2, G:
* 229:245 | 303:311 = 0.050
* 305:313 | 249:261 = 0.079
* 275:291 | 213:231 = 0.063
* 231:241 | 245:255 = 0.047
